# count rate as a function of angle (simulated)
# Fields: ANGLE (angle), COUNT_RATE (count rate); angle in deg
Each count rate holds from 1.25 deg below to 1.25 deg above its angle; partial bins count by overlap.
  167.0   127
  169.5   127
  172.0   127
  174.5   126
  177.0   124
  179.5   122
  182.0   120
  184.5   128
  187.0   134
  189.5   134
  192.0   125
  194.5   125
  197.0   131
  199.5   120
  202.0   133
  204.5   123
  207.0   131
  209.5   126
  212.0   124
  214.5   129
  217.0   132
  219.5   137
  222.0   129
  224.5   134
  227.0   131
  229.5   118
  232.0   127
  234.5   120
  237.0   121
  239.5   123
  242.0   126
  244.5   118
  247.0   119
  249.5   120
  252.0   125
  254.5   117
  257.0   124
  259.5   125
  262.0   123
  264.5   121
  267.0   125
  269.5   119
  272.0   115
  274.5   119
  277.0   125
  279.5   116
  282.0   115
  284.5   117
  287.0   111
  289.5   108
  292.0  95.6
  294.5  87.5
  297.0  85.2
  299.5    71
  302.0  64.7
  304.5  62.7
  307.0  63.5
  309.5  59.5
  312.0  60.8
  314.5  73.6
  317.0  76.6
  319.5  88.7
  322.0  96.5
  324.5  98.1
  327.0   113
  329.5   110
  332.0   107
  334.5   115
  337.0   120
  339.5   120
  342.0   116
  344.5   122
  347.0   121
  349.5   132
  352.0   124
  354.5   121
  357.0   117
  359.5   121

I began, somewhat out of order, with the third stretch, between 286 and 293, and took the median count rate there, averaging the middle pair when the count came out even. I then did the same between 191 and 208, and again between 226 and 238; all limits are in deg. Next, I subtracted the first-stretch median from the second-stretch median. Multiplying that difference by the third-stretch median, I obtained -432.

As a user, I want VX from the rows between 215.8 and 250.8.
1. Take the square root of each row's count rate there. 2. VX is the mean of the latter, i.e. 11.2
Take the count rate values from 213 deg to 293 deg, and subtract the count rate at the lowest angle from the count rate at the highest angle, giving -33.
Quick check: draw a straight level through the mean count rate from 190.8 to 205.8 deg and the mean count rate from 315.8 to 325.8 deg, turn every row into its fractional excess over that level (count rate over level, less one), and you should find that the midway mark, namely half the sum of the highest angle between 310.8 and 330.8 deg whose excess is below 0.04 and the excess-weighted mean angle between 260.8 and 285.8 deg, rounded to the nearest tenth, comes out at 296.5 deg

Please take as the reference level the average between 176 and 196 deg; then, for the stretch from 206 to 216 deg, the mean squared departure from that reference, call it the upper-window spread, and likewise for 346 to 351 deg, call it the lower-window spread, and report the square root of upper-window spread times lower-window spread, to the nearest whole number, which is 16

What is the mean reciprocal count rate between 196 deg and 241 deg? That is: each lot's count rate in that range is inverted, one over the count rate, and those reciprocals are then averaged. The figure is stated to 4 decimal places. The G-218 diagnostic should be 0.0079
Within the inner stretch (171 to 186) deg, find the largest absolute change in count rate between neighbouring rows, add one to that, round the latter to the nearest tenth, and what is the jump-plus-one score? 9.0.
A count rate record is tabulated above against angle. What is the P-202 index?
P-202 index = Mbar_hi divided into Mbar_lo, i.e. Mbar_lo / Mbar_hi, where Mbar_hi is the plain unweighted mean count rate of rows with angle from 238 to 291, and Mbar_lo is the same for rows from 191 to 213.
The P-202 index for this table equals 1.06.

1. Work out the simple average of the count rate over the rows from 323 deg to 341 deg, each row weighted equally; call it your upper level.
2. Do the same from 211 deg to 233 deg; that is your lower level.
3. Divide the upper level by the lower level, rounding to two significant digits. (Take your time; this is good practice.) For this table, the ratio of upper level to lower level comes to 0.87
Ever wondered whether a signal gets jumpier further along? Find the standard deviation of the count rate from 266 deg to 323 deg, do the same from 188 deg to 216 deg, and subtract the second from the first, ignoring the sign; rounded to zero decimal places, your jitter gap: 19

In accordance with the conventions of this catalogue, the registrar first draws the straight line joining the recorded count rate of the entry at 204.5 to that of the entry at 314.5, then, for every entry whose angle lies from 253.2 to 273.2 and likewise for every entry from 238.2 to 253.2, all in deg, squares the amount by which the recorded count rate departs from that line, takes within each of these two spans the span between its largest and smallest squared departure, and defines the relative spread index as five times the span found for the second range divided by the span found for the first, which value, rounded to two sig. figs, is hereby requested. 3.0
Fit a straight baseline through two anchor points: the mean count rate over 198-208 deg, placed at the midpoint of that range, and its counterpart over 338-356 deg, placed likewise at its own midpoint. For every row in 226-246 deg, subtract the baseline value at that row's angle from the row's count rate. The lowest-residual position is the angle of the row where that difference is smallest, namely 229.5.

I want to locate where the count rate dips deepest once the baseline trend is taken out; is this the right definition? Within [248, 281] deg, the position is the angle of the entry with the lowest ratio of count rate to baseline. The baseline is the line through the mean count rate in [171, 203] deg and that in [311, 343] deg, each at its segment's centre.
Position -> 254.5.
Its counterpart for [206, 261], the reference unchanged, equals 229.5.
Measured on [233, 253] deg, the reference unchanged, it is 244.5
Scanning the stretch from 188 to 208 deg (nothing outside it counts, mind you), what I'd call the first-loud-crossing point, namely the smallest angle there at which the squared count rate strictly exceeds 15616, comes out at 189.5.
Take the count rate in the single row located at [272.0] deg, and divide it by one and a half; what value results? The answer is 77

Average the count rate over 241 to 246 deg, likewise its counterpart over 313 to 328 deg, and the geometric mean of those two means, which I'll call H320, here 105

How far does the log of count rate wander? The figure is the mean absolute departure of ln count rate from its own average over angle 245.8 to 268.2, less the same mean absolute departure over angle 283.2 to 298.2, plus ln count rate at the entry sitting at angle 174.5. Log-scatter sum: 4.74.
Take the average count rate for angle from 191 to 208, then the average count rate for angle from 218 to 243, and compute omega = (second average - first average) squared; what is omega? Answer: 0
